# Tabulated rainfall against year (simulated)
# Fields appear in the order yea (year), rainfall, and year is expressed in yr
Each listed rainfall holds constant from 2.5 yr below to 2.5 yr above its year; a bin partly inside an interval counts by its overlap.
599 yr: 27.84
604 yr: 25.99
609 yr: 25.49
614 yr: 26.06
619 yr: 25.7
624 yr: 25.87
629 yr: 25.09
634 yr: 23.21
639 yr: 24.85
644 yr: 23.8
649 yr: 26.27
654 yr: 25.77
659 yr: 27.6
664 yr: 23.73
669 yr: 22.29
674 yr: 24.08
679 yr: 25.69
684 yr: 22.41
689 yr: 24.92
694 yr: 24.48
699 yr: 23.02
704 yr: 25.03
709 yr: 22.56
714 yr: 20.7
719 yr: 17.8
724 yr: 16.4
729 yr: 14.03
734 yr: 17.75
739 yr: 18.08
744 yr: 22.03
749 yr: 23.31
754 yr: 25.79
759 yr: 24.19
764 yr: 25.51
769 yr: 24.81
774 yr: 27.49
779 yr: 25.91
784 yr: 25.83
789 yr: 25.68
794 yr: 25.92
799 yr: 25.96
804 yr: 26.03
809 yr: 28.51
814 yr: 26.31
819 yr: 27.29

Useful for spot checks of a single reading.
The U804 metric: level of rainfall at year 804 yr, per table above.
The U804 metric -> 26.03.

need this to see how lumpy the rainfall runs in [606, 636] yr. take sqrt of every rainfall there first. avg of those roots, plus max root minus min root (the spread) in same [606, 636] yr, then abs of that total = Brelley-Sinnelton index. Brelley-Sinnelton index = 5.31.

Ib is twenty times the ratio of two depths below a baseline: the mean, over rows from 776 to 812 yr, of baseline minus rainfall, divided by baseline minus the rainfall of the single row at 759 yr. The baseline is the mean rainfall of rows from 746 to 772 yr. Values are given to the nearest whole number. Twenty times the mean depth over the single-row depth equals -58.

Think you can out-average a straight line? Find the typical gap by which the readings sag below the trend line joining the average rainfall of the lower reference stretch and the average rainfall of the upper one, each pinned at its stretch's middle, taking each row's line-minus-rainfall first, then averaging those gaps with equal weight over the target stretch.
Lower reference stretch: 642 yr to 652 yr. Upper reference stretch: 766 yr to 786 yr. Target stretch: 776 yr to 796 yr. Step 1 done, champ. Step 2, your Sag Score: 0.2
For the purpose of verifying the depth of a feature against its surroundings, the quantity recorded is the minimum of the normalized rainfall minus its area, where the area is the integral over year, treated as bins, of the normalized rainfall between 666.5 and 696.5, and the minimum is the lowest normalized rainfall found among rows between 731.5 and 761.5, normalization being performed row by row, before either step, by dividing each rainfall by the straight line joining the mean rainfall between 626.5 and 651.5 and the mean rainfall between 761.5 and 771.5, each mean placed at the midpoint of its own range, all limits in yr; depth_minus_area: -28.3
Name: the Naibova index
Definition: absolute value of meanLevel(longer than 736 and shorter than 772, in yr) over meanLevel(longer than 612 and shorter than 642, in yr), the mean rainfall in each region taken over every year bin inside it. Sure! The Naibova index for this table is 0.93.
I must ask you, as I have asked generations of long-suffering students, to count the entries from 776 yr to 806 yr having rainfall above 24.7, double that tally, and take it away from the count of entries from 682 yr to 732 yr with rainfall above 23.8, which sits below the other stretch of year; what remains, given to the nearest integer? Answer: -9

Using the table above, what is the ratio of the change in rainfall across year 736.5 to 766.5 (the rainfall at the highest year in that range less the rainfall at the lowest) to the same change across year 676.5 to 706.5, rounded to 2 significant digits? -11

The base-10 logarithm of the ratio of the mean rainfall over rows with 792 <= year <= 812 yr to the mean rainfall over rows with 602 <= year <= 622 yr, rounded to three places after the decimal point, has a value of 0.013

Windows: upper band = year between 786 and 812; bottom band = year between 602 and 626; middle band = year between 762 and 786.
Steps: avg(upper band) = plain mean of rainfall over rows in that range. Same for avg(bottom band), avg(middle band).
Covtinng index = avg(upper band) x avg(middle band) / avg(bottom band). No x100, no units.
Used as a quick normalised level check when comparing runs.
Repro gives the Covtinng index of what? 26.5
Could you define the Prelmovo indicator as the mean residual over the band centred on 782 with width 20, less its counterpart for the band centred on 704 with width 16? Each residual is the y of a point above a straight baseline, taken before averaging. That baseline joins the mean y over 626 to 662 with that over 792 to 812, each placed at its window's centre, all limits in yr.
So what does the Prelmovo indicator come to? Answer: 2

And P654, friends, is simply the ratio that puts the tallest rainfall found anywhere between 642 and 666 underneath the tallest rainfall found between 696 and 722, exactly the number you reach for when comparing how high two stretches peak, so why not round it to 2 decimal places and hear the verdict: 0.91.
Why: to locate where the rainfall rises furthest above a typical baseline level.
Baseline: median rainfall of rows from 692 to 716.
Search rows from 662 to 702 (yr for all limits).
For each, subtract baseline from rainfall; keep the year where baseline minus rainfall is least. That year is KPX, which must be 679 yr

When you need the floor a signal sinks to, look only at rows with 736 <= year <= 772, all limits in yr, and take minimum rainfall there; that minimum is 18.08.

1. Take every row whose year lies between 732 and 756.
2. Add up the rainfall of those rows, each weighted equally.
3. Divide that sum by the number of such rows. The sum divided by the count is 21.4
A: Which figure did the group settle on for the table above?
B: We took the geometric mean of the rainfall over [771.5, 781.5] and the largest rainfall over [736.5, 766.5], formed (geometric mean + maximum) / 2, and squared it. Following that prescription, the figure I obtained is 688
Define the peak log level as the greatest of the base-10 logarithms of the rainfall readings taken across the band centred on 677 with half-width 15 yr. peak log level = 1.41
